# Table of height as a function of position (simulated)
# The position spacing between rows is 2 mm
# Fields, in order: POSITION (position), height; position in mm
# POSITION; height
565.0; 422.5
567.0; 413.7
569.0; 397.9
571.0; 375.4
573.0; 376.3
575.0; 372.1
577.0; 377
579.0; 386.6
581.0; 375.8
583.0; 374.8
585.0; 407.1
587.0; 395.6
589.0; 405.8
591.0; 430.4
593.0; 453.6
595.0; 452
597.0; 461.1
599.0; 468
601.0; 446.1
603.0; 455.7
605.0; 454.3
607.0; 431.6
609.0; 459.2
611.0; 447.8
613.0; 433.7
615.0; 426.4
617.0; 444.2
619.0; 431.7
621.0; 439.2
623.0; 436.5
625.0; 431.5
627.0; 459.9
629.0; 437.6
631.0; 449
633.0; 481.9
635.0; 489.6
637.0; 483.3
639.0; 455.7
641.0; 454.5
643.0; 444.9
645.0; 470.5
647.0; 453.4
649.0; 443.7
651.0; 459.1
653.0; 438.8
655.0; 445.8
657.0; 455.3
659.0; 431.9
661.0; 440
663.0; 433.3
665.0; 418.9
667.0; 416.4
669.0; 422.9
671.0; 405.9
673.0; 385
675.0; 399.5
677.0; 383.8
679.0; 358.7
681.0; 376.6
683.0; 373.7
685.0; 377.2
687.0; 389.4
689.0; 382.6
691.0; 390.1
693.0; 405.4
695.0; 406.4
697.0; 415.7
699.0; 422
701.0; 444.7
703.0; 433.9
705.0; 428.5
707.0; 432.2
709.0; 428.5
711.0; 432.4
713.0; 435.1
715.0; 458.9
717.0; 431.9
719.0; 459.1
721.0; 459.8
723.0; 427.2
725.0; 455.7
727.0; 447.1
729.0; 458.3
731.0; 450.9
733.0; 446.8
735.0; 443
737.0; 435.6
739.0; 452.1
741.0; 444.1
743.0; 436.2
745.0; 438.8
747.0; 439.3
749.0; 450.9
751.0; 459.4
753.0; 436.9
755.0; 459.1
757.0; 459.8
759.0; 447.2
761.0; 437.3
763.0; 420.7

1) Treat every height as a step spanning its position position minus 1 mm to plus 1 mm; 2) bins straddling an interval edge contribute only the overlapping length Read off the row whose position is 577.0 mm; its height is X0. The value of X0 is 377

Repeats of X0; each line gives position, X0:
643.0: 444.9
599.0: 468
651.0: 459.1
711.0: 432.4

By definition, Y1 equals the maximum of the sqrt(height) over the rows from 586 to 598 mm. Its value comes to 21.5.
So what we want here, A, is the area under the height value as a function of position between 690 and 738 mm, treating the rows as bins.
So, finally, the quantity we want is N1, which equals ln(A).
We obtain 9.947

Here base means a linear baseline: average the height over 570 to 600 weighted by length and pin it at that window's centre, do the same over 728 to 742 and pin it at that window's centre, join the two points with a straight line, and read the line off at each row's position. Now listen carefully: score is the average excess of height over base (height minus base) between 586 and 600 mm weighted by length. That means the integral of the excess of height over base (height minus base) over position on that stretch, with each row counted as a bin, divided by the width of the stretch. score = 29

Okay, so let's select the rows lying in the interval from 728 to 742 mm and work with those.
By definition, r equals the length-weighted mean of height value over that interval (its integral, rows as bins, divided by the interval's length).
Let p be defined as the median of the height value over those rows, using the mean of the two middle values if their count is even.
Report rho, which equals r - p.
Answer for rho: 0.5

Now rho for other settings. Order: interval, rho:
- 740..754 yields 4.4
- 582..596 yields 9.9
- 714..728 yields -7.2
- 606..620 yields 5.5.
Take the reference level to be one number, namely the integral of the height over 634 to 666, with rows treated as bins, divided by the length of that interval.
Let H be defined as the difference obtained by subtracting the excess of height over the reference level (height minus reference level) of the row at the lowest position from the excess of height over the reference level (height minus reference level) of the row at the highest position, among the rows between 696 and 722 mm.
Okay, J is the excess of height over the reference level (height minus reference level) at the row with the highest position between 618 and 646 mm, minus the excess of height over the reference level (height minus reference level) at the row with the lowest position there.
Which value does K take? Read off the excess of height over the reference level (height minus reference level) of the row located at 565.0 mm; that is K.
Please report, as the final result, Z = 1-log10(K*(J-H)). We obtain -1.18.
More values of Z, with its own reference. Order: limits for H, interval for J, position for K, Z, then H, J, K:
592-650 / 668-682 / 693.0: -2.22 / -10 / -46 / -46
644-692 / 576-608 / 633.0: -2.62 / -80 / 55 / 31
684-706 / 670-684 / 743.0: -2.10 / 51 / -32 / -15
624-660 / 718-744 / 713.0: -1.57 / 0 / -23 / -16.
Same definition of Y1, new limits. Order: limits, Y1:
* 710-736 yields 21.4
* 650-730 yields 21.4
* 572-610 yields 21.6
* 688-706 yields 21.1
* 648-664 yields 21.4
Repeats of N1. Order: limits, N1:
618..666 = 9.979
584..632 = 9.958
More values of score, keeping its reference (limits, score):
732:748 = -7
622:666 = 28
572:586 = -24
